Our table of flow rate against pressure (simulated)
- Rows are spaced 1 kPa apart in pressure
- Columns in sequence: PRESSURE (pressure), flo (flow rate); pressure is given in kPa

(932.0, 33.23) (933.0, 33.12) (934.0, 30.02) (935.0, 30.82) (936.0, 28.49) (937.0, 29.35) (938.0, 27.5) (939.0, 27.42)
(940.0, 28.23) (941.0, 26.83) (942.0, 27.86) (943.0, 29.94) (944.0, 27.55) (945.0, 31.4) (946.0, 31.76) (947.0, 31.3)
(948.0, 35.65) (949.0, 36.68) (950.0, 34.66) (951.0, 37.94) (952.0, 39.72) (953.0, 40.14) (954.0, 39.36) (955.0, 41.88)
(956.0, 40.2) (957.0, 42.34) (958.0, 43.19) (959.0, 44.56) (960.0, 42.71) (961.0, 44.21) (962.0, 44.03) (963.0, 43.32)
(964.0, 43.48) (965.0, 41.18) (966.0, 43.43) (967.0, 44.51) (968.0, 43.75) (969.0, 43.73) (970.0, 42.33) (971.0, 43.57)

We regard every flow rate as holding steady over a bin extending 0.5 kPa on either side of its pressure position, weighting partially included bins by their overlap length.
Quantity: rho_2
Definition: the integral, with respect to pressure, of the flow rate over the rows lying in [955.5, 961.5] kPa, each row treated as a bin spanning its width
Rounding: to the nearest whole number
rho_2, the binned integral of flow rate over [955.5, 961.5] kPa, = 257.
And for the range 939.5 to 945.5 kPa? 172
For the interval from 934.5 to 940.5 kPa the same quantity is 172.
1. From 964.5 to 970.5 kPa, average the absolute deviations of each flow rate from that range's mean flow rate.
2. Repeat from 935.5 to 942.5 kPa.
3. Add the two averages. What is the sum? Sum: 1.6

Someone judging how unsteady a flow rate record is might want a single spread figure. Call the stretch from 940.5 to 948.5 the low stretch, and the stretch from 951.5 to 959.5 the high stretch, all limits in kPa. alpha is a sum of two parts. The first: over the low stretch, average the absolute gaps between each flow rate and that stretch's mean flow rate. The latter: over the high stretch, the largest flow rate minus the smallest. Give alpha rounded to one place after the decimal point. 7.4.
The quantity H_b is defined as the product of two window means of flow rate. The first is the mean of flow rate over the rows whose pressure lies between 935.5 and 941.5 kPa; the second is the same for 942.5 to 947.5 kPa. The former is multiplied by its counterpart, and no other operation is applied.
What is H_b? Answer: 850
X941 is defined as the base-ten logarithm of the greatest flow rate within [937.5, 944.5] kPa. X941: 1.476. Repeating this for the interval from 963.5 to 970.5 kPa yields 1.648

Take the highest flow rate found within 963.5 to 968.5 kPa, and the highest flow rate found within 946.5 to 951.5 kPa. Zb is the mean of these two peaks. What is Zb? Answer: 41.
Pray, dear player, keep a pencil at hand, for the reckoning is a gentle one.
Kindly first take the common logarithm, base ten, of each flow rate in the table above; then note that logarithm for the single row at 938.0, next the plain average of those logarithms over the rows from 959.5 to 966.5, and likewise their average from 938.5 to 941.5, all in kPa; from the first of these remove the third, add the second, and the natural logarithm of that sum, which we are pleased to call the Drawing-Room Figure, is 0.49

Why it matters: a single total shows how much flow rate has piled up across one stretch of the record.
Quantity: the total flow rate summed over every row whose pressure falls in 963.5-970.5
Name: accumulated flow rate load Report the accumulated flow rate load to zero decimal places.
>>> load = 302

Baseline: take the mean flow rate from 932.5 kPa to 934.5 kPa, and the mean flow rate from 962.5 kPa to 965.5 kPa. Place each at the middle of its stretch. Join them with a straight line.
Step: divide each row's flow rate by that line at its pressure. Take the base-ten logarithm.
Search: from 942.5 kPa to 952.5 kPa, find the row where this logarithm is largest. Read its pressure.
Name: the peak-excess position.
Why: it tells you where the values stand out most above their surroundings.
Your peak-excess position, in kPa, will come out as 952.0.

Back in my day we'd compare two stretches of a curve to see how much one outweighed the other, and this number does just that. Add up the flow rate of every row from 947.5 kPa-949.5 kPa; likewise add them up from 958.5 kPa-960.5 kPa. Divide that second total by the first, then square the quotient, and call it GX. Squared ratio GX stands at 1.46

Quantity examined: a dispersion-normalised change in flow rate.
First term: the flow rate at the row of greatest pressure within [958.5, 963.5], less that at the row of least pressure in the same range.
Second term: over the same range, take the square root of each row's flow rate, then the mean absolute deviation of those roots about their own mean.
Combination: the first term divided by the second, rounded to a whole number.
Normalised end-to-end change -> -27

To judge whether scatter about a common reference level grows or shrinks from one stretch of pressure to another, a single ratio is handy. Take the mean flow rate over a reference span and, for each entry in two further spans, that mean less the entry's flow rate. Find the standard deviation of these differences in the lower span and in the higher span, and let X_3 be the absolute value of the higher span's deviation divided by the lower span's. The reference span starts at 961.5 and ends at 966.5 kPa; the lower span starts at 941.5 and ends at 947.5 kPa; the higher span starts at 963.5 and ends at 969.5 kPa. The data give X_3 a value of 0.61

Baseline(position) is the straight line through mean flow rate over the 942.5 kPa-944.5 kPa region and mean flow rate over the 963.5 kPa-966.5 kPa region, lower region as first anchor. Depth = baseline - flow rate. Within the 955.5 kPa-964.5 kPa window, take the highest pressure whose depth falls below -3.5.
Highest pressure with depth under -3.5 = 961.0 kPa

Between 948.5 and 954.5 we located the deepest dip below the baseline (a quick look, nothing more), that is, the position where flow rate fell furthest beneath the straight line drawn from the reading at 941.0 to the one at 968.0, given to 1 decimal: 950.0 kPa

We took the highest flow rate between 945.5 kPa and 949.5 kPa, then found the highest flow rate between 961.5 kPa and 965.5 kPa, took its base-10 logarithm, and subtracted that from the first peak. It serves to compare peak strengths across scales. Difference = 35.0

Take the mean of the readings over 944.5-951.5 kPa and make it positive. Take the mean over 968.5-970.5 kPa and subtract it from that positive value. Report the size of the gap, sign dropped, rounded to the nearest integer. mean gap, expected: 9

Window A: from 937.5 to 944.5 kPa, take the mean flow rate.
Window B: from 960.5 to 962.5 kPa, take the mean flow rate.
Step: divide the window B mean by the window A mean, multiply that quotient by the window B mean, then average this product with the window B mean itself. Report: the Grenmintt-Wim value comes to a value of 57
